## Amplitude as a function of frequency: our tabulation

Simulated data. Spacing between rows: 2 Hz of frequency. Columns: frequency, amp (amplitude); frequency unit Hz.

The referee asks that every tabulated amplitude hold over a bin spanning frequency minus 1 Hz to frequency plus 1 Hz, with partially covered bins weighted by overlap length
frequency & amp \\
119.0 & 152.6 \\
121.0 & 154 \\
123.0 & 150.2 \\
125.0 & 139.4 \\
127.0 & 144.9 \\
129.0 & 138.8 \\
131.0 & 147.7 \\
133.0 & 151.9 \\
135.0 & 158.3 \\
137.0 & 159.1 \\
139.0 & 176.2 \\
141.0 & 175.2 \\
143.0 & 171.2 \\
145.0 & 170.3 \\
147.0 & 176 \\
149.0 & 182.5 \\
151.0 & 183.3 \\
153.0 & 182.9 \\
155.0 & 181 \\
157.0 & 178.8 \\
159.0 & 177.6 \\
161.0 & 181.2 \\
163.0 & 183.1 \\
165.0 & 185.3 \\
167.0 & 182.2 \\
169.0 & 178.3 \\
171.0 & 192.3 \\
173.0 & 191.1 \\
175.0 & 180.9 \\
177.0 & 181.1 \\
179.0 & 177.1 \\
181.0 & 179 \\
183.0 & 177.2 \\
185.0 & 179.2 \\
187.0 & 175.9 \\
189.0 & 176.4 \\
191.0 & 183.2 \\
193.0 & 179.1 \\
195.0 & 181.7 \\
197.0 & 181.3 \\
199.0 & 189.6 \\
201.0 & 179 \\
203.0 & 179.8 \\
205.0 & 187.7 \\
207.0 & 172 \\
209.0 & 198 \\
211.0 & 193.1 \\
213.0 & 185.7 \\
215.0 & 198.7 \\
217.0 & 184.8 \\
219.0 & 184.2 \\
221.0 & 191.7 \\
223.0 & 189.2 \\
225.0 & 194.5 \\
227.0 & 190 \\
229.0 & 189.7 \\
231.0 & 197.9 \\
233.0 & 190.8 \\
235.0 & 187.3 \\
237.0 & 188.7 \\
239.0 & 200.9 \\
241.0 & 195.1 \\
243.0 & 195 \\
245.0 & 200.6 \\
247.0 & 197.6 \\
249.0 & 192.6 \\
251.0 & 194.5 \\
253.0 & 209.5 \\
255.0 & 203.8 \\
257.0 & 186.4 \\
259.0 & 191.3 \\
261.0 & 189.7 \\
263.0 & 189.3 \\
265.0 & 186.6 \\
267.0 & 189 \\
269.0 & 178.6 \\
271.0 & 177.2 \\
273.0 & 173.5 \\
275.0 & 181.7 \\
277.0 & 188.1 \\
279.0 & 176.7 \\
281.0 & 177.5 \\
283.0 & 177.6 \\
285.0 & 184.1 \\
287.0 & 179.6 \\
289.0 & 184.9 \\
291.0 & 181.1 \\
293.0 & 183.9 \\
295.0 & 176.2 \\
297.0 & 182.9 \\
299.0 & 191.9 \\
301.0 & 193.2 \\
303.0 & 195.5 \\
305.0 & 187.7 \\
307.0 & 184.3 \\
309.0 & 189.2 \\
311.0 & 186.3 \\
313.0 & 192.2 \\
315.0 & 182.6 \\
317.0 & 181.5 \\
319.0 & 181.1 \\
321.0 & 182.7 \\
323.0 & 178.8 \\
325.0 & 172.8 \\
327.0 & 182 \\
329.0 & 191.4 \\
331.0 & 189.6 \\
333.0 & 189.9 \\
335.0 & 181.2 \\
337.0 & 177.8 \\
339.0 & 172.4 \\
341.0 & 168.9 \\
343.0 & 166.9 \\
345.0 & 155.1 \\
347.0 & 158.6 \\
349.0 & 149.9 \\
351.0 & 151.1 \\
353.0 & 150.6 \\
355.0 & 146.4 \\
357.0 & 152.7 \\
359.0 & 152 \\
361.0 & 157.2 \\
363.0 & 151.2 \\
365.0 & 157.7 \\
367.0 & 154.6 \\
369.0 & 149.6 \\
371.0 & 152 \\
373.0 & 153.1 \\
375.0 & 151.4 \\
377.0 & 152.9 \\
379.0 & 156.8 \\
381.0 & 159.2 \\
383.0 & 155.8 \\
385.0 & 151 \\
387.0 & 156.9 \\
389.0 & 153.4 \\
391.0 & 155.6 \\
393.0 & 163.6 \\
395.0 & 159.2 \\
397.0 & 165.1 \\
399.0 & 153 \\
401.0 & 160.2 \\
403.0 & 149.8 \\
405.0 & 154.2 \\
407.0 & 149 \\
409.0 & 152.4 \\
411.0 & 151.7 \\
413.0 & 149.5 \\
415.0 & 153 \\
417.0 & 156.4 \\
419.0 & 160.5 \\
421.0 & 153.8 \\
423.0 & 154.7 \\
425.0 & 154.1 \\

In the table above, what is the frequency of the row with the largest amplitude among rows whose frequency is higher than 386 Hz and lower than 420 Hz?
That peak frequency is 397.0 Hz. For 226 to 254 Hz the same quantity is 253.0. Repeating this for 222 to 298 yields 253.0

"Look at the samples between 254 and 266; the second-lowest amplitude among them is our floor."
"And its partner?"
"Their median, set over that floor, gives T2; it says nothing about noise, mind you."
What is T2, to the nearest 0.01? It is 1.02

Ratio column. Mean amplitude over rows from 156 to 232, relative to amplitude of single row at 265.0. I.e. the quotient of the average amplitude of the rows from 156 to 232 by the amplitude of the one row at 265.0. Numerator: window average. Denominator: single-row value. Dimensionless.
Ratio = 0.99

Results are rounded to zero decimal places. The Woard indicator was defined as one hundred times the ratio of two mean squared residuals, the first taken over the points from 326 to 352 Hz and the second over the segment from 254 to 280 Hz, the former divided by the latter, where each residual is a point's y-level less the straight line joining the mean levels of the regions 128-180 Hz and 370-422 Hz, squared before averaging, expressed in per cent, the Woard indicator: 75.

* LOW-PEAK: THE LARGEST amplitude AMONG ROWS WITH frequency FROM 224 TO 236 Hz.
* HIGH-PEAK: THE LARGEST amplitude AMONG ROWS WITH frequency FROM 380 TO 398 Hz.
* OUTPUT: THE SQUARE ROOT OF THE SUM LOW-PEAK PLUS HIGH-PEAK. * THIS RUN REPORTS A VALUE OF 19.1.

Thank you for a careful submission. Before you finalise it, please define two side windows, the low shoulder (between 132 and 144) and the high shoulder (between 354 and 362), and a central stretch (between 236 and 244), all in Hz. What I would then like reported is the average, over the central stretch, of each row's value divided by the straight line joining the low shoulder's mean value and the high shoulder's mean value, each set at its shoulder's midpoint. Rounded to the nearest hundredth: 1.22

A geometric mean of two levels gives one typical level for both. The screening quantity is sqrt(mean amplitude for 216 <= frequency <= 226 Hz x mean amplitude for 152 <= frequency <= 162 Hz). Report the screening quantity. 185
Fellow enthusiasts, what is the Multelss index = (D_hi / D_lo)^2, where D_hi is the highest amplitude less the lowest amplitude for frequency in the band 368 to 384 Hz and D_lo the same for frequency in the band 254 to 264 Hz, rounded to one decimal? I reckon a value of 0.3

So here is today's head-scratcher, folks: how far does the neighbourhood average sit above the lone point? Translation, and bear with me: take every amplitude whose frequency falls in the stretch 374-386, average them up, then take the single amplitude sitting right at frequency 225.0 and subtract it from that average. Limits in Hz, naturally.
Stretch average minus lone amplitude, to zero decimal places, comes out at -40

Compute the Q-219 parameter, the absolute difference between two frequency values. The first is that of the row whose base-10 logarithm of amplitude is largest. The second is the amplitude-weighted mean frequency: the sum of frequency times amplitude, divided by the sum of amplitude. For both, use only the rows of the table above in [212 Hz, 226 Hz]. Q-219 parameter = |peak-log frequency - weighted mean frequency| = 4.0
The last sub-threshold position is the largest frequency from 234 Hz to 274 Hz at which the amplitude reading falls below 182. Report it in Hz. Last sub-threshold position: 273.0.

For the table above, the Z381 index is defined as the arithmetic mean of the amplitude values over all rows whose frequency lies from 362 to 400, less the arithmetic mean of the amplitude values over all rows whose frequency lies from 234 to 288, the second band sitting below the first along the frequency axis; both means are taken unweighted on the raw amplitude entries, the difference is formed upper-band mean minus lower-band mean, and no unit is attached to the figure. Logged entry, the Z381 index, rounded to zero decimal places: -33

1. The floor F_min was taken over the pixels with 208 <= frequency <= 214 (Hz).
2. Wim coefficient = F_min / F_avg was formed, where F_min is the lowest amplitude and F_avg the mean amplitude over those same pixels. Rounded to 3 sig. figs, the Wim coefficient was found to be 0.966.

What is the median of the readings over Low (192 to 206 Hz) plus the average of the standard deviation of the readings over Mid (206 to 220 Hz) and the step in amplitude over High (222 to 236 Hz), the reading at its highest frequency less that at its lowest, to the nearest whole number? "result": 185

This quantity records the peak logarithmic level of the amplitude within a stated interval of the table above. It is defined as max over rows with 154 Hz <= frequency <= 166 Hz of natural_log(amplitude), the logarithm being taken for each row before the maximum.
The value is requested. 5.22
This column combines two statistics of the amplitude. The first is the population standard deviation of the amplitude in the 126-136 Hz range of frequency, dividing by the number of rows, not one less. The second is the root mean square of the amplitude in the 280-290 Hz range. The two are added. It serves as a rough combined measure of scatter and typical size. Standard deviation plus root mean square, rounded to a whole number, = 187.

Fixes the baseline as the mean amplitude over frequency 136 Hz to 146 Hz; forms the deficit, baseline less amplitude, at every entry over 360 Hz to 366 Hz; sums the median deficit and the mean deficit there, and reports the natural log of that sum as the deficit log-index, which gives 3.3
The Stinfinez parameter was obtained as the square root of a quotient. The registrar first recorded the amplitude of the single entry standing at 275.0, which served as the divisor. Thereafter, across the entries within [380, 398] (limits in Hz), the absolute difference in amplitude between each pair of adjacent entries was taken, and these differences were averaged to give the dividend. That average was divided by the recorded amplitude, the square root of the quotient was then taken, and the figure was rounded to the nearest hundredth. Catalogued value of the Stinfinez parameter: 0.16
